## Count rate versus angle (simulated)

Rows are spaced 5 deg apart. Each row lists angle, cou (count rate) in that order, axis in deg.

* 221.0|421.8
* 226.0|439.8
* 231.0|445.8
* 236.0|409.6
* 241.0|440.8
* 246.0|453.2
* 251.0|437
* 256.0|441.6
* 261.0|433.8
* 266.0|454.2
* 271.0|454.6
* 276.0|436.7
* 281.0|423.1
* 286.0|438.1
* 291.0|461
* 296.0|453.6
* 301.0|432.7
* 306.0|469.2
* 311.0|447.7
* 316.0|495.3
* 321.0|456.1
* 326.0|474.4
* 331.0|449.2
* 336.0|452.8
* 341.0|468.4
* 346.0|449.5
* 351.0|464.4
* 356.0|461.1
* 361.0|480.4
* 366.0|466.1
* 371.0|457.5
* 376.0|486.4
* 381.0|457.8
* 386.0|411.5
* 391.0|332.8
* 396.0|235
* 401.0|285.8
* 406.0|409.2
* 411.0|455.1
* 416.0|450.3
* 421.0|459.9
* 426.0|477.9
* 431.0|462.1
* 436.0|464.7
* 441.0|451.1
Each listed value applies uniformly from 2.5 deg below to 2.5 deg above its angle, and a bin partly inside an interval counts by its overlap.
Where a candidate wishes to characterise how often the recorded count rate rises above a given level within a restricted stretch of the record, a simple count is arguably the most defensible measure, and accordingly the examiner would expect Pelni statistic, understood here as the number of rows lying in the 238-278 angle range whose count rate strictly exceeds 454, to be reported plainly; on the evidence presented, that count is 2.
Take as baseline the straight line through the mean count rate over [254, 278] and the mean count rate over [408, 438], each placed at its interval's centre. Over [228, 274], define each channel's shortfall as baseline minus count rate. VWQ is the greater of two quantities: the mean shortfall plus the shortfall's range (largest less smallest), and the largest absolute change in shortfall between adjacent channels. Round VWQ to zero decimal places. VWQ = 44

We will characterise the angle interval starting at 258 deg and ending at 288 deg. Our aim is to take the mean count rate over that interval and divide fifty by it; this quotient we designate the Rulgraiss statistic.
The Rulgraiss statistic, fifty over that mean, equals 0.114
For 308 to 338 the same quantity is 0.108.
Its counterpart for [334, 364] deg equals 0.108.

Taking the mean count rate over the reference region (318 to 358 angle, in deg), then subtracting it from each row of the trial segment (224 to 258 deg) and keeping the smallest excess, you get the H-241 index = -50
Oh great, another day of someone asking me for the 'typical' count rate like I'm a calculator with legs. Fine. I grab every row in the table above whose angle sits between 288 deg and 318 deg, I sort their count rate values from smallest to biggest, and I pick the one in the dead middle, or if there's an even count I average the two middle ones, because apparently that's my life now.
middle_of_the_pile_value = 457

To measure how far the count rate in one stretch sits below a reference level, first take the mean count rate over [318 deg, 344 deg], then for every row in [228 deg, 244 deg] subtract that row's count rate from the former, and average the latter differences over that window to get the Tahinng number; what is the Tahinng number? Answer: 28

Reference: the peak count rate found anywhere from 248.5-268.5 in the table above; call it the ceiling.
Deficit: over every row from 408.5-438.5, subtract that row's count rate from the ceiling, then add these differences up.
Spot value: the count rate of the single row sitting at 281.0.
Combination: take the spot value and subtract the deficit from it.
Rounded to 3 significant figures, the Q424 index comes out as 468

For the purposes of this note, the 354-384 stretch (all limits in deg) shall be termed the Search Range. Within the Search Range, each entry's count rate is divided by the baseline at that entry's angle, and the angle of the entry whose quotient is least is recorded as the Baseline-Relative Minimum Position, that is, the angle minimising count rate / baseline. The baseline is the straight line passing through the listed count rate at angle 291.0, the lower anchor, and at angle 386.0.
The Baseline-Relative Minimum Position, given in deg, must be 356.0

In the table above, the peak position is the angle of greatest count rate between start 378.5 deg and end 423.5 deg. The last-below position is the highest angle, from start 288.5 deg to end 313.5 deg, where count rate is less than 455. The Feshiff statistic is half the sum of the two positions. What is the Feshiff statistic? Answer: 366.0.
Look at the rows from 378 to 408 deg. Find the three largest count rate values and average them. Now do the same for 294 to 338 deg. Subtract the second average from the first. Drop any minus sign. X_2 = 53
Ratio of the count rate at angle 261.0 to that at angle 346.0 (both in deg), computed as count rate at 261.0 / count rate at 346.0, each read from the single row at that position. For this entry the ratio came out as 0.97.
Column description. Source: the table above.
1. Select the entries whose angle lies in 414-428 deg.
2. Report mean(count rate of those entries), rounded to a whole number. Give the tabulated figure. 463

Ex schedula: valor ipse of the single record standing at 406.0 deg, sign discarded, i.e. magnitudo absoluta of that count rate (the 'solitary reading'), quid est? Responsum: 409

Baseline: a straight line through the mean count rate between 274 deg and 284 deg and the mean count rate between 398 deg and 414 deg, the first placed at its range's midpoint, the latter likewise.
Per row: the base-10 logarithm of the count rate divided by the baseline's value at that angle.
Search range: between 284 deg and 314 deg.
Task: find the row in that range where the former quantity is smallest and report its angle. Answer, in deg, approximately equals 286.0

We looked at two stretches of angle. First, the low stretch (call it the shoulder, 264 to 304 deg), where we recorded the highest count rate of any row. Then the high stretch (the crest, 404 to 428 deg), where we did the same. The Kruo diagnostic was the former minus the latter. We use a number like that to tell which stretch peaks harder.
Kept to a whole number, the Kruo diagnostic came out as -17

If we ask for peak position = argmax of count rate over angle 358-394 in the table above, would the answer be 376.0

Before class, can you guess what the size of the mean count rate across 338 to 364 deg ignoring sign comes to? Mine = 465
